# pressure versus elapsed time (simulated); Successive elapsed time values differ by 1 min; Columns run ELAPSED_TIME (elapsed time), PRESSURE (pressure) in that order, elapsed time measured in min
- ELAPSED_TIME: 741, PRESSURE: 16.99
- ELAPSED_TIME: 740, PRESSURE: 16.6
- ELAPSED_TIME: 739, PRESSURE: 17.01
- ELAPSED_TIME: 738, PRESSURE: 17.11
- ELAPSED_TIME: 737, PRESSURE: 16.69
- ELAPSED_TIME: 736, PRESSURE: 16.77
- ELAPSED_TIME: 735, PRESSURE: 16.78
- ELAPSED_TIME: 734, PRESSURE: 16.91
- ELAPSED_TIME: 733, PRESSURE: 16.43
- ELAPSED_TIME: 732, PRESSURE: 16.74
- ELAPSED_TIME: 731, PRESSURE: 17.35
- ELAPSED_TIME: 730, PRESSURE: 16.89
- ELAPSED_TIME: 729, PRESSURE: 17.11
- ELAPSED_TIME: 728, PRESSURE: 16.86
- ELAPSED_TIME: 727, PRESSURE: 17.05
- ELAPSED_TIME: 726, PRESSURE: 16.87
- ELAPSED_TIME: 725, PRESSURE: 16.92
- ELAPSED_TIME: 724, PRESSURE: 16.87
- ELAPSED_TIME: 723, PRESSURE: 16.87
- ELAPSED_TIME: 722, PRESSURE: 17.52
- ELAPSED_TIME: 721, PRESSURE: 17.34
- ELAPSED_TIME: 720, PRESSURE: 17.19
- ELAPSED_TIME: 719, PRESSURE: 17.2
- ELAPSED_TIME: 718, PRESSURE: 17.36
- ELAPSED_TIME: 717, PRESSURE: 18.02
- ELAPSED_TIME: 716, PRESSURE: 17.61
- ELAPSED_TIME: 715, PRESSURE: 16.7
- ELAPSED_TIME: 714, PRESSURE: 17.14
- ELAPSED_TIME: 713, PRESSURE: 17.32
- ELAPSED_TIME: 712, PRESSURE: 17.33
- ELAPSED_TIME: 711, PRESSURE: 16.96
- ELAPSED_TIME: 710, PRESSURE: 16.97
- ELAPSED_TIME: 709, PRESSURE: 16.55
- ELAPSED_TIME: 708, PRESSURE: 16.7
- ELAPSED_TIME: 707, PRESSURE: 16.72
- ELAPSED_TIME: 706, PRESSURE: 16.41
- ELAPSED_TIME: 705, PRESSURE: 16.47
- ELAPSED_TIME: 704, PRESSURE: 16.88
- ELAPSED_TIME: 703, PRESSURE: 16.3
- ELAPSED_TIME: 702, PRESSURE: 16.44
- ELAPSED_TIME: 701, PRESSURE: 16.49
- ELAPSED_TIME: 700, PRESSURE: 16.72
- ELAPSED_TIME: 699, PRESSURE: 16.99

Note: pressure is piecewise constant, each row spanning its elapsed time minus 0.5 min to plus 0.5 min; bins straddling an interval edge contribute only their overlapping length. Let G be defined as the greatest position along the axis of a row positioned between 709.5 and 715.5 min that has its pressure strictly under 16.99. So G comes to 715 min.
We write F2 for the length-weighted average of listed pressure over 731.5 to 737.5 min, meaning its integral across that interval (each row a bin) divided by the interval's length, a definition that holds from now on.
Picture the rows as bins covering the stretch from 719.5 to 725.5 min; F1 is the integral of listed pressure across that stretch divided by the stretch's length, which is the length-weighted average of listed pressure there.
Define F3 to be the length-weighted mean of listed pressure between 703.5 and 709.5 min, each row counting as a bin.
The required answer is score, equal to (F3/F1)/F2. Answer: 0.0581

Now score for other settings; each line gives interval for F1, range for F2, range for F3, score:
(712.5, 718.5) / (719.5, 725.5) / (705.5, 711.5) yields 0.0563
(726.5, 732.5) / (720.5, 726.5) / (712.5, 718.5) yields 0.0598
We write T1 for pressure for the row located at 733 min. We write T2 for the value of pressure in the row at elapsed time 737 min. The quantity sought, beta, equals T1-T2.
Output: -0.3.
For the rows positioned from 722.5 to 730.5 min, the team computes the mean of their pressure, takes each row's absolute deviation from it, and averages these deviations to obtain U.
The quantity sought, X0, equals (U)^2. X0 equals 0.006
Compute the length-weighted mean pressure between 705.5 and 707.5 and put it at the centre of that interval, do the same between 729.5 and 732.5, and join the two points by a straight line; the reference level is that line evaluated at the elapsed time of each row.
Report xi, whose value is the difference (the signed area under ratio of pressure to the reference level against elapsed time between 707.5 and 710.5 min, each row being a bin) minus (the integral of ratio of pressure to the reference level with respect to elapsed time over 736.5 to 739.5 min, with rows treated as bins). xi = 0.06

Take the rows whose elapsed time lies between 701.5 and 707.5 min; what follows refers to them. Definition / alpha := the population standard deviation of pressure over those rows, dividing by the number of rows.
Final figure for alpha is 0.20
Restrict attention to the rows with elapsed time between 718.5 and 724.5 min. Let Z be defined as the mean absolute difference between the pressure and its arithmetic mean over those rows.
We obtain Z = 0.20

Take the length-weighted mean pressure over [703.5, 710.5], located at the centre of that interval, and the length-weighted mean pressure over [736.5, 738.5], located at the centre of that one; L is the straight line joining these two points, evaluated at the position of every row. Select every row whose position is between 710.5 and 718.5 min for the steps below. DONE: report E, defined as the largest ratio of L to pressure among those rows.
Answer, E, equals 1.00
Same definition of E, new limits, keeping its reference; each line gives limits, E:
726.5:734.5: 1.03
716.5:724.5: 1.00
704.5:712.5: 1.02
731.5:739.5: 1.03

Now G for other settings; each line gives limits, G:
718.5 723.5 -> 723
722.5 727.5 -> 726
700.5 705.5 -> 705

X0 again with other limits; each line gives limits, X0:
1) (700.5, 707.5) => 0.024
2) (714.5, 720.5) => 0.100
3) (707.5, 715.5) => 0.054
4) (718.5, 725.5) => 0.044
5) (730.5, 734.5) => 0.074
